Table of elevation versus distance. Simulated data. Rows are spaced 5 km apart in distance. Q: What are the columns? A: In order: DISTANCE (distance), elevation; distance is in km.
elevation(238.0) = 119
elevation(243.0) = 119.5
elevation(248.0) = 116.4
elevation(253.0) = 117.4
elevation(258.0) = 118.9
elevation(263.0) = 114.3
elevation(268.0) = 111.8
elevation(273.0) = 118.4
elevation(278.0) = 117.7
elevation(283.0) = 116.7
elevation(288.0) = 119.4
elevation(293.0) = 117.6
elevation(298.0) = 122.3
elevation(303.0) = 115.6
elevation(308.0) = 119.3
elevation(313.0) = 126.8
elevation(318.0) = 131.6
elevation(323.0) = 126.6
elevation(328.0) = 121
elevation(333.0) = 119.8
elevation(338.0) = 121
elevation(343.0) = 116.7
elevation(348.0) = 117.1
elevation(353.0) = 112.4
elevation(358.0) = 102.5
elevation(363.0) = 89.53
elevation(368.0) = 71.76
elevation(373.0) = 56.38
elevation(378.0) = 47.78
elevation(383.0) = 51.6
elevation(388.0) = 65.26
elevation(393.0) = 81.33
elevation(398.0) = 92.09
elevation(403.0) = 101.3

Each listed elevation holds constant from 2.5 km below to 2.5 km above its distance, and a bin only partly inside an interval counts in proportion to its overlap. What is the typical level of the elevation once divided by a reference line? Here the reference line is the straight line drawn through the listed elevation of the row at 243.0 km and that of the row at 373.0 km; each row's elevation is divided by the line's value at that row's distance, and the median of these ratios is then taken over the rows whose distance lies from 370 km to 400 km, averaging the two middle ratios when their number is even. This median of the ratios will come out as 1.2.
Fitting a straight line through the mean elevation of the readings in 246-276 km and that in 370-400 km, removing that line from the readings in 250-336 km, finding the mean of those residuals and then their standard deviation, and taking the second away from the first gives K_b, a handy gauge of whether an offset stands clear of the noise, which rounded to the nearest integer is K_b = 3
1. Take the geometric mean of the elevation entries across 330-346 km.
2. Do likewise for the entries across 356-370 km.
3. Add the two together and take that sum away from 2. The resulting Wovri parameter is -204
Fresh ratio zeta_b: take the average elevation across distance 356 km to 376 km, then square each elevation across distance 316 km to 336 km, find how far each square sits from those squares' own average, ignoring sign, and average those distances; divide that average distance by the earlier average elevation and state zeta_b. 14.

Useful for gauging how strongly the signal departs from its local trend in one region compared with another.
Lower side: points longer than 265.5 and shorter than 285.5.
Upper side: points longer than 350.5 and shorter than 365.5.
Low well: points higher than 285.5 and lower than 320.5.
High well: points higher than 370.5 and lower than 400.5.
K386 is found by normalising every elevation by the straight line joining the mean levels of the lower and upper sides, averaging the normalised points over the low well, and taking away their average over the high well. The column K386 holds 0.4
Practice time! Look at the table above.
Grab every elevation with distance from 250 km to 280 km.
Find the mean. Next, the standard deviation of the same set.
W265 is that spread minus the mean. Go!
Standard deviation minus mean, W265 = -114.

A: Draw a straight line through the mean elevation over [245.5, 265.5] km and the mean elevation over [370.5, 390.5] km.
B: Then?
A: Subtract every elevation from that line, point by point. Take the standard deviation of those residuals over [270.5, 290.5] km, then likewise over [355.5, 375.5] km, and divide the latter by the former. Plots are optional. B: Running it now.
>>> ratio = 4.7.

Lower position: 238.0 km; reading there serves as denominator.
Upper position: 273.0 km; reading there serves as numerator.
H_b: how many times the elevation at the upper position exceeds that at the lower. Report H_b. 1.0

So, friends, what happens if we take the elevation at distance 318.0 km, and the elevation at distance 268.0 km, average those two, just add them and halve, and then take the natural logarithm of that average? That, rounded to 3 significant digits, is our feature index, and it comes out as 4.80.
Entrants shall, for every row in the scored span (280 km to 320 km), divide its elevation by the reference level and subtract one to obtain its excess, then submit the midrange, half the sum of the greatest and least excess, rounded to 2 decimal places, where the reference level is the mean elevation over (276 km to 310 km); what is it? 0.04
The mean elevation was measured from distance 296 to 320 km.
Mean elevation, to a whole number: 123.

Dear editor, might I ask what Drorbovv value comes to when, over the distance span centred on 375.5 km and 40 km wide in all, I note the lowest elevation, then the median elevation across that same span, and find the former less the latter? -20.7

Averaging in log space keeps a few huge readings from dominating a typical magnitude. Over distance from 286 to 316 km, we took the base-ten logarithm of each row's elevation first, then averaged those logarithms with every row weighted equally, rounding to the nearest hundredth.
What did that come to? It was 2.08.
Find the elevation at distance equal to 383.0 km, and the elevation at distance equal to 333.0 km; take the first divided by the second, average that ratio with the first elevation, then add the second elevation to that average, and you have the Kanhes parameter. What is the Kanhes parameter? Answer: 146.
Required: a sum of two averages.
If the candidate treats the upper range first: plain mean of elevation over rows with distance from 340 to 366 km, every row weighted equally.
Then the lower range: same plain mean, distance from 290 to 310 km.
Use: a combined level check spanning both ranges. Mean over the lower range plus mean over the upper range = 226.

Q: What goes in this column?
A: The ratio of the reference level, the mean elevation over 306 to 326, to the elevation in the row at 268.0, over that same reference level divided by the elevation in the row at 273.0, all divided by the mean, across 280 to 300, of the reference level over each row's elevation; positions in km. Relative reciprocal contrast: 1.00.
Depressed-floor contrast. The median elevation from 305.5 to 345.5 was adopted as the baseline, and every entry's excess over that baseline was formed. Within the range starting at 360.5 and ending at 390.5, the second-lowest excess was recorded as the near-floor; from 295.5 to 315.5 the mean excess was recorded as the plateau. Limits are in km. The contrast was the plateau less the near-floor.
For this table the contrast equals 69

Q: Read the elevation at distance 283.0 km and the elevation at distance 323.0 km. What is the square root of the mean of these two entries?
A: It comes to 11.0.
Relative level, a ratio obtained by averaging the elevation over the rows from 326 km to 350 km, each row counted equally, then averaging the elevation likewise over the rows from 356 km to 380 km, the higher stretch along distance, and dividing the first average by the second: 1.62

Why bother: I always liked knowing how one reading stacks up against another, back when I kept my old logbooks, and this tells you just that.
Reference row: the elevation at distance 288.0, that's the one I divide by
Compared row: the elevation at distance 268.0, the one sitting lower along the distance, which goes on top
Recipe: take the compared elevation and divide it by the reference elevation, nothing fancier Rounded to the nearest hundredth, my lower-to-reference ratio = 0.94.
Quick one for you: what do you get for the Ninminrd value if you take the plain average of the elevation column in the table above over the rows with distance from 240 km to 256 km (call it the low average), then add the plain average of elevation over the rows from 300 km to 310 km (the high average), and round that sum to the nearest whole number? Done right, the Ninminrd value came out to 235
